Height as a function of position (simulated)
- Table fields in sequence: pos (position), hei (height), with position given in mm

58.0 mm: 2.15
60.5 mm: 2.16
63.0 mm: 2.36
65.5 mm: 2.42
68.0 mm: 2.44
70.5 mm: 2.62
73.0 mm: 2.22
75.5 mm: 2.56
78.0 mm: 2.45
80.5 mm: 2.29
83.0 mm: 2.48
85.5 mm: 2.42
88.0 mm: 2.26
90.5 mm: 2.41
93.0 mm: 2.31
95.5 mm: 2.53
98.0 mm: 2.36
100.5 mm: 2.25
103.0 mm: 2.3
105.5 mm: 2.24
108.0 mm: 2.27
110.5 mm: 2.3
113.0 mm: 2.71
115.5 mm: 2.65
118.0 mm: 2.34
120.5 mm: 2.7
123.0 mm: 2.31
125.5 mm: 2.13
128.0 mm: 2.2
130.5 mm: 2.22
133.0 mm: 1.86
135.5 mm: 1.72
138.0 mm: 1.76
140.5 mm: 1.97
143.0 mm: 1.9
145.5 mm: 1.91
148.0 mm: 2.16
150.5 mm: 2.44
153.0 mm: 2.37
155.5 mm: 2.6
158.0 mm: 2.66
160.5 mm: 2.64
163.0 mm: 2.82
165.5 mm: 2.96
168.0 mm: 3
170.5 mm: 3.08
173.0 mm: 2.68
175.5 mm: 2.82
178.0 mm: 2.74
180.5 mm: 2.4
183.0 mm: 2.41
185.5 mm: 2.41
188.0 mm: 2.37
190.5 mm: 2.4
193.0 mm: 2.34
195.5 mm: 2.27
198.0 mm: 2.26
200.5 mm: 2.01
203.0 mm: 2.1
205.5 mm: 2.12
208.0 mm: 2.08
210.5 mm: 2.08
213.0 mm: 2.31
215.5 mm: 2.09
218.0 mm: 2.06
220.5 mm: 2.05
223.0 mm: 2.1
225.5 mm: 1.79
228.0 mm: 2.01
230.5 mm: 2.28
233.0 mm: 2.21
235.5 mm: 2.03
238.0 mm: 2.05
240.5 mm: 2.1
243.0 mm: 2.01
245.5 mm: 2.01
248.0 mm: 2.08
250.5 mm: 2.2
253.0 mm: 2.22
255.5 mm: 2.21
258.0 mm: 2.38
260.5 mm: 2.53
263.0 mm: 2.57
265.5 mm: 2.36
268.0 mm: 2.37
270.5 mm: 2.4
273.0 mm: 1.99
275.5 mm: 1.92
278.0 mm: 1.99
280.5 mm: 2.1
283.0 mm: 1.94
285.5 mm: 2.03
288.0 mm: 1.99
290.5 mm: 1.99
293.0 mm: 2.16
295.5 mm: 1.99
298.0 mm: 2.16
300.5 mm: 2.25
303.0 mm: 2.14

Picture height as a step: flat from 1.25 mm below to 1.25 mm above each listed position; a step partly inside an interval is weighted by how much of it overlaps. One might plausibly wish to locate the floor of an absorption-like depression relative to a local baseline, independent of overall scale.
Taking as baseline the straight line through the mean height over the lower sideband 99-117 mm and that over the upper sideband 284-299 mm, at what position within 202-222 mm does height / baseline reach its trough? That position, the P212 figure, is 220.5 mm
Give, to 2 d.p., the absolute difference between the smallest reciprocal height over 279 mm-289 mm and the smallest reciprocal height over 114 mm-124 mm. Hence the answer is 0.11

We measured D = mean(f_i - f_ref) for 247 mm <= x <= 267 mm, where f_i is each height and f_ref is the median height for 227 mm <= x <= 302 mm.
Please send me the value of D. 0.22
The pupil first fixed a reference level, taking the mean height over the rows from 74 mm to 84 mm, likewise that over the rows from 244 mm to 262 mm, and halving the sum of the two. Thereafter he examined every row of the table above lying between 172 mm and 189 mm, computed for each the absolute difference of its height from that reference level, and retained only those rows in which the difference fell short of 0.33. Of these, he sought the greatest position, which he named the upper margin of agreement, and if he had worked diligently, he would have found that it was 188.0 mm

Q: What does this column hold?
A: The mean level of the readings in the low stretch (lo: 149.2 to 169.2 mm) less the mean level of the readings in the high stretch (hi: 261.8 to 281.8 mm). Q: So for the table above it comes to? 0.5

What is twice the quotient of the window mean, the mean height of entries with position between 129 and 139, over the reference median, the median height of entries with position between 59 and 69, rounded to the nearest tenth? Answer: 1.6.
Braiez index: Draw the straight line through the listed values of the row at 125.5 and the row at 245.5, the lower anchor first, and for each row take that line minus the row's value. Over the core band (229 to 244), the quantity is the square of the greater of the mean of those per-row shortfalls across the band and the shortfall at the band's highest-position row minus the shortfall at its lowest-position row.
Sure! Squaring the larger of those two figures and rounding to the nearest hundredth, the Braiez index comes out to 0.07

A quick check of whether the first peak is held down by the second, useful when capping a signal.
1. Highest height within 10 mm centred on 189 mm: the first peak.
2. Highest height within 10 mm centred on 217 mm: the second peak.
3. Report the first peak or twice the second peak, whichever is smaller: 2.4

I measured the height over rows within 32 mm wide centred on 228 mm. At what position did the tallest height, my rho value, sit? 213.0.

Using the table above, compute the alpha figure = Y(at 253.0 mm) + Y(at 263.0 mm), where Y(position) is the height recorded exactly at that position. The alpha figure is 4.79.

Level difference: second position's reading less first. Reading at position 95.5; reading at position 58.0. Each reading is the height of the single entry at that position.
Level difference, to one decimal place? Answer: -0.4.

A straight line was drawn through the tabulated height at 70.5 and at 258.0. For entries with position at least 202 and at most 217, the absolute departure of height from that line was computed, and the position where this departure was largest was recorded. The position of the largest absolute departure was 208.0 mm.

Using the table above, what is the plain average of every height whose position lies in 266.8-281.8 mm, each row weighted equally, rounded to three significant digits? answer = 2.13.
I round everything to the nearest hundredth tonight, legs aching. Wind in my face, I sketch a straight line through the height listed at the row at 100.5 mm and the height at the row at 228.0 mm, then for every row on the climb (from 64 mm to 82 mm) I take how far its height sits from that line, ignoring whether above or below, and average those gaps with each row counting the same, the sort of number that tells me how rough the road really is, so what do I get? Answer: 0.15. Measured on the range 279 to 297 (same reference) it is 0.13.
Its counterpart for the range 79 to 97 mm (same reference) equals 0.12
